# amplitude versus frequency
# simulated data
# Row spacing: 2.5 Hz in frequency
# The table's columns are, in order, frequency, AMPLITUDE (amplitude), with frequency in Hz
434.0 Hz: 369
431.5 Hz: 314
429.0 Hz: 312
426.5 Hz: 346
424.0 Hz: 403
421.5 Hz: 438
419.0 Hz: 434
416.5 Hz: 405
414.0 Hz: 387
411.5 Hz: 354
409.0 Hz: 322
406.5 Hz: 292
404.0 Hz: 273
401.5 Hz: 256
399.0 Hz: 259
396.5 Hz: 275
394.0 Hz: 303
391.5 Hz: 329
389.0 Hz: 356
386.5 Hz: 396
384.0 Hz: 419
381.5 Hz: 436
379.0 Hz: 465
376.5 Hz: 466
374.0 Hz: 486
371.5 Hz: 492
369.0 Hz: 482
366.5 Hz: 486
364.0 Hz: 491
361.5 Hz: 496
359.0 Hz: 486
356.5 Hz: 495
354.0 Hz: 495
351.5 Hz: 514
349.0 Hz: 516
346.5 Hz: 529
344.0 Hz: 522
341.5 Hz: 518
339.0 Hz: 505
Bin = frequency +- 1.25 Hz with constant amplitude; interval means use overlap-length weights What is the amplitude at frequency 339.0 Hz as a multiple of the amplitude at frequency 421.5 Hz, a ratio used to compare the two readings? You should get 1.2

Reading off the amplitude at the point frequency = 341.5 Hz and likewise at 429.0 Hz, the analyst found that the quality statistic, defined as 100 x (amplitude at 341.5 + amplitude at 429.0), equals 83000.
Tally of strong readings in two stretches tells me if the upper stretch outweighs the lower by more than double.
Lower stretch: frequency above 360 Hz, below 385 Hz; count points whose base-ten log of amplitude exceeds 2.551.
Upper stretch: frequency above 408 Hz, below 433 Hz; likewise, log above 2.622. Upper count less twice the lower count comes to -18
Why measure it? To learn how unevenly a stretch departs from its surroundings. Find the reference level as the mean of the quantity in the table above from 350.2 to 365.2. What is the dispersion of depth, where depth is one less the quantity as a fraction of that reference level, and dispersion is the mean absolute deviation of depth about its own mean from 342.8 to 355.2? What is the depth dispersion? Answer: 0.017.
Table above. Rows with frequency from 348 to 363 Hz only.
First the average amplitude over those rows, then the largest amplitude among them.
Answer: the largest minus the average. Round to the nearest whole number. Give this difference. 16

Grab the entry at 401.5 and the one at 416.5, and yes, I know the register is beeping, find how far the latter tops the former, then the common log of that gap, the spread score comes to 2.17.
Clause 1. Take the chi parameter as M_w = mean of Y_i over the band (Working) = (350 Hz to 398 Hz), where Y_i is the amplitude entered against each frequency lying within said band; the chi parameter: 440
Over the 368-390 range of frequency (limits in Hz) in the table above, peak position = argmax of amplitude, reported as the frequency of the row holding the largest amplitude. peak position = 371.5 Hz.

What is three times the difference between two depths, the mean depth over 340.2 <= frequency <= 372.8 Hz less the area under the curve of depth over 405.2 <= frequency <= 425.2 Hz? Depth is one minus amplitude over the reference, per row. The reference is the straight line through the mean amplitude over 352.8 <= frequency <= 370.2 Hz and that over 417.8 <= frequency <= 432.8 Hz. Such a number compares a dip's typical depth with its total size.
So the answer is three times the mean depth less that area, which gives -2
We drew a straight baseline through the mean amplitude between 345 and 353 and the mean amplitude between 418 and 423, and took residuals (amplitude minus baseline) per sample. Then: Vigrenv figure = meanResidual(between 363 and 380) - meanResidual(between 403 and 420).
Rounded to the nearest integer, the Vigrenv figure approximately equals 82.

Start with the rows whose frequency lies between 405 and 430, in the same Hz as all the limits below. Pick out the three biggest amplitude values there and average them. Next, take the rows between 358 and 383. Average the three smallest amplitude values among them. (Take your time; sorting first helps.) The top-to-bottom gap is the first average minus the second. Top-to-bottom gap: -30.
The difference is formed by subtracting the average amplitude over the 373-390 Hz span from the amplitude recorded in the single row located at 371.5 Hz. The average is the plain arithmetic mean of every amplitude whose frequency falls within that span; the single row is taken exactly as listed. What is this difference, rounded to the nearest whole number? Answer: 60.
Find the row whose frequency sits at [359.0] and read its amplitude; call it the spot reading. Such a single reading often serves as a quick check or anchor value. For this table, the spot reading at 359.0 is 486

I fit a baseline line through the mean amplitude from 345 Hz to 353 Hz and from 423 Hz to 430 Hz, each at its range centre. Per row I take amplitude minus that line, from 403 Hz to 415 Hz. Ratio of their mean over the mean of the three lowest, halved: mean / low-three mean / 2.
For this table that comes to 0.33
